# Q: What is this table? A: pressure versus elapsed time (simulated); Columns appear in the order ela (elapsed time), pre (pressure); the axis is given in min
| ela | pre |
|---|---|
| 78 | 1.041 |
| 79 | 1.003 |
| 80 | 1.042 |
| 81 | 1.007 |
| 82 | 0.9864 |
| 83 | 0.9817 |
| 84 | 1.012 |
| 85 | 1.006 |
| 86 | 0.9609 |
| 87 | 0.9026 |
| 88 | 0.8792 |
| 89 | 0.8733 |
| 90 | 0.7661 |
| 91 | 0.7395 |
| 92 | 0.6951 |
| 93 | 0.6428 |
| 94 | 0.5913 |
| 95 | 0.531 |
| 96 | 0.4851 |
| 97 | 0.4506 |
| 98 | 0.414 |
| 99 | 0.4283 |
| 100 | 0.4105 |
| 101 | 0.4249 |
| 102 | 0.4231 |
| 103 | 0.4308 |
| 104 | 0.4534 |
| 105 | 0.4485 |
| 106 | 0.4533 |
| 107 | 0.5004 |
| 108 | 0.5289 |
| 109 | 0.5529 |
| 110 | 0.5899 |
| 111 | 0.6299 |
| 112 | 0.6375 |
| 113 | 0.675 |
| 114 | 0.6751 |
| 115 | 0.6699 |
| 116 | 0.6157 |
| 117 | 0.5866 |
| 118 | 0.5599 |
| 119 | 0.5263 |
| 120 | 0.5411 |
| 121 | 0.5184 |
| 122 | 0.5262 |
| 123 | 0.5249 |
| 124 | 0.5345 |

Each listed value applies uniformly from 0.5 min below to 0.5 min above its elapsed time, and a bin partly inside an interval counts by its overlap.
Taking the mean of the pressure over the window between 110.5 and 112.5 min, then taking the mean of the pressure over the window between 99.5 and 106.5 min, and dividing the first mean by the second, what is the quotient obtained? 1.5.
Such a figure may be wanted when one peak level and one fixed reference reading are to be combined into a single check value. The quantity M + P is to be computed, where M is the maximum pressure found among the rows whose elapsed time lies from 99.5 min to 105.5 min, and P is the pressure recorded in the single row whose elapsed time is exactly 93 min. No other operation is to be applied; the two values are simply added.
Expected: 1.1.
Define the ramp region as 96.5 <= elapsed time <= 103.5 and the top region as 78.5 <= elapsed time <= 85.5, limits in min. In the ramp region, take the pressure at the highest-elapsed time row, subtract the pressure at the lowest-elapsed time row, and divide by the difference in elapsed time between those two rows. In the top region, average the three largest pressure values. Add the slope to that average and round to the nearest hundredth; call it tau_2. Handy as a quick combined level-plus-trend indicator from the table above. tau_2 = 1.02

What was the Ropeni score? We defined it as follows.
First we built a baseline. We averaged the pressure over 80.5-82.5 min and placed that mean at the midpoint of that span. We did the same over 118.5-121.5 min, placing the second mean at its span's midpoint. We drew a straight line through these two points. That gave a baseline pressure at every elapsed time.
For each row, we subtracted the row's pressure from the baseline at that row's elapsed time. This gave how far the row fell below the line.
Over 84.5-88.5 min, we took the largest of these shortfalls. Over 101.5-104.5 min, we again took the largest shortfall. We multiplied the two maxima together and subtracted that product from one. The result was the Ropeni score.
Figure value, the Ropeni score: 0.988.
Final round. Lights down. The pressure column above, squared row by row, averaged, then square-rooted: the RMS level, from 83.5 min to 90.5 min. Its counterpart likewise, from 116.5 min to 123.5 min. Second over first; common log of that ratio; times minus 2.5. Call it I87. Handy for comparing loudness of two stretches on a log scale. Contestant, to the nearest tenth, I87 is 0.6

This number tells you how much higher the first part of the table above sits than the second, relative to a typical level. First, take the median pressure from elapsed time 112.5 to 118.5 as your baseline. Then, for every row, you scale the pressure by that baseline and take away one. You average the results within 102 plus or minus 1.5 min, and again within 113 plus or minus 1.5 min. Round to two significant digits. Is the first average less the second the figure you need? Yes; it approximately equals -0.37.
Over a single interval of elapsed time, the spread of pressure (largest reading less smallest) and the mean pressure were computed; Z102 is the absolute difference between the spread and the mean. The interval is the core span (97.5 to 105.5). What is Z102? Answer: 0.386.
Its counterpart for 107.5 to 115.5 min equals 0.474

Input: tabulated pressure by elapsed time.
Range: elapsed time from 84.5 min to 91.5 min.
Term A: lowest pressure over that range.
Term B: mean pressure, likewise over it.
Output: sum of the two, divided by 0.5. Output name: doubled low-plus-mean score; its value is 3.2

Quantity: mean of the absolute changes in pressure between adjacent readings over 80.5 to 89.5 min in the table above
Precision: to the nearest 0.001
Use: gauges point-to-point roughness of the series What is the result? 0.024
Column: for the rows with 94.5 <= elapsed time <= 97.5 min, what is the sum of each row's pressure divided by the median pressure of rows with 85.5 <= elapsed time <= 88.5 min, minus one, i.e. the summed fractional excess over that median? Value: -1.4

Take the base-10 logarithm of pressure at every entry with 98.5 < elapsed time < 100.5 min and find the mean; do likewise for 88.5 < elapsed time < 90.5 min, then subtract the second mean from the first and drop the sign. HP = 0.29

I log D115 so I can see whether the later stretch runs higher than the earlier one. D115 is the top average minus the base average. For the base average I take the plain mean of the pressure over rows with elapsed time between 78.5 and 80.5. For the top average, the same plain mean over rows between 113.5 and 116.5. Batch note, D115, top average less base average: -0.37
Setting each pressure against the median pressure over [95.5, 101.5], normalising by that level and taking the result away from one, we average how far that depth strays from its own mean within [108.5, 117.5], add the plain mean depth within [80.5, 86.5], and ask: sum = -1.2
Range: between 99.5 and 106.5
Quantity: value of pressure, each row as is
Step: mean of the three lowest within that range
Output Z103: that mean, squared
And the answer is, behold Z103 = 0.18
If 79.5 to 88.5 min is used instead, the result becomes 0.84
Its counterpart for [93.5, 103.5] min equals 0.17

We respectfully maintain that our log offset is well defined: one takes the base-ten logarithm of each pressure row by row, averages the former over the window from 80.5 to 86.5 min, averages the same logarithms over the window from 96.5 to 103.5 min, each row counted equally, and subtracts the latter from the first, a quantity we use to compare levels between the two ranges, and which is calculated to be 0.37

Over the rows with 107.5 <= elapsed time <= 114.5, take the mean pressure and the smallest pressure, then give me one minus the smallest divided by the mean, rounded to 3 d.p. 0.137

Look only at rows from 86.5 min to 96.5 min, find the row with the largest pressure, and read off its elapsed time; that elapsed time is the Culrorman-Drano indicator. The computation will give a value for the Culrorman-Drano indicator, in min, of 87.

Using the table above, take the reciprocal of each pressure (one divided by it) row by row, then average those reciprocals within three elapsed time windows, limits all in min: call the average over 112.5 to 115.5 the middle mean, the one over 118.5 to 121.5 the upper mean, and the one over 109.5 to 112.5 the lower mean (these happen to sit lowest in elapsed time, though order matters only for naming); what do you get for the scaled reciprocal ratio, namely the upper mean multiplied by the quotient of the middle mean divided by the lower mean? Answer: 1.7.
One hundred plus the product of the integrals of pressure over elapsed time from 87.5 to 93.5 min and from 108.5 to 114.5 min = 117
